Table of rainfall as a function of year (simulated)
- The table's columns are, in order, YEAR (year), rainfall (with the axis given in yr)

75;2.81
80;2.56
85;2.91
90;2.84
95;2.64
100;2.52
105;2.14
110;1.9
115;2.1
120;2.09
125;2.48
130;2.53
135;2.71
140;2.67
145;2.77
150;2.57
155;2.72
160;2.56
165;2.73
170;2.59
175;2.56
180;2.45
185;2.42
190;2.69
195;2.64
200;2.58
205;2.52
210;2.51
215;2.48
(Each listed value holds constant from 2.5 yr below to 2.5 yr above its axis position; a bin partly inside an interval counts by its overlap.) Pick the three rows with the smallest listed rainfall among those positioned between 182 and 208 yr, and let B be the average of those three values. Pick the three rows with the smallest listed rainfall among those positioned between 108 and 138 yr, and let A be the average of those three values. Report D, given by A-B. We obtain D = -0.5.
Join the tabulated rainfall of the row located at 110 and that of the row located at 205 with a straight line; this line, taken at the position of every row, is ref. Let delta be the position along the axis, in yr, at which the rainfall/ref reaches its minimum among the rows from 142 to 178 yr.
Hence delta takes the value 175 yr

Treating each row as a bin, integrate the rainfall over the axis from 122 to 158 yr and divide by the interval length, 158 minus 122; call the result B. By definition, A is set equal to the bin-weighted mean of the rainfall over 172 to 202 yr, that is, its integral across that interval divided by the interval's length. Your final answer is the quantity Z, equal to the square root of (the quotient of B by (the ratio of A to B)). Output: 1.64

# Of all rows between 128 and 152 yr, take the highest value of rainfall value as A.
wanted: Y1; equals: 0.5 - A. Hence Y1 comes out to -2.27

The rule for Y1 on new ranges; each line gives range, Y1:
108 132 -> -2.03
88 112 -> -2.34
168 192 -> -2.19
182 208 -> -2.19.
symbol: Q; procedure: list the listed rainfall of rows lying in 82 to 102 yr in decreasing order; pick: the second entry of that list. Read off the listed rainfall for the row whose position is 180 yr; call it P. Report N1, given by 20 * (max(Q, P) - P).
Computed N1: 8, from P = 2.45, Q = 2.84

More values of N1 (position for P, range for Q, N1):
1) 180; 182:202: 4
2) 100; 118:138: 0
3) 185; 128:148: 6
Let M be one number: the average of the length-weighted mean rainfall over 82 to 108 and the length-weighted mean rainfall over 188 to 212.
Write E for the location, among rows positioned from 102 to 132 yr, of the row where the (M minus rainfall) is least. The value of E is 130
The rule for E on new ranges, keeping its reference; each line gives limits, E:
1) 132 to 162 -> 145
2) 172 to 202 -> 190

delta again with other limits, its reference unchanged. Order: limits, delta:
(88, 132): 110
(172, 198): 185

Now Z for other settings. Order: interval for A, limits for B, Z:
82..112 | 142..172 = 1.68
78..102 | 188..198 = 1.62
